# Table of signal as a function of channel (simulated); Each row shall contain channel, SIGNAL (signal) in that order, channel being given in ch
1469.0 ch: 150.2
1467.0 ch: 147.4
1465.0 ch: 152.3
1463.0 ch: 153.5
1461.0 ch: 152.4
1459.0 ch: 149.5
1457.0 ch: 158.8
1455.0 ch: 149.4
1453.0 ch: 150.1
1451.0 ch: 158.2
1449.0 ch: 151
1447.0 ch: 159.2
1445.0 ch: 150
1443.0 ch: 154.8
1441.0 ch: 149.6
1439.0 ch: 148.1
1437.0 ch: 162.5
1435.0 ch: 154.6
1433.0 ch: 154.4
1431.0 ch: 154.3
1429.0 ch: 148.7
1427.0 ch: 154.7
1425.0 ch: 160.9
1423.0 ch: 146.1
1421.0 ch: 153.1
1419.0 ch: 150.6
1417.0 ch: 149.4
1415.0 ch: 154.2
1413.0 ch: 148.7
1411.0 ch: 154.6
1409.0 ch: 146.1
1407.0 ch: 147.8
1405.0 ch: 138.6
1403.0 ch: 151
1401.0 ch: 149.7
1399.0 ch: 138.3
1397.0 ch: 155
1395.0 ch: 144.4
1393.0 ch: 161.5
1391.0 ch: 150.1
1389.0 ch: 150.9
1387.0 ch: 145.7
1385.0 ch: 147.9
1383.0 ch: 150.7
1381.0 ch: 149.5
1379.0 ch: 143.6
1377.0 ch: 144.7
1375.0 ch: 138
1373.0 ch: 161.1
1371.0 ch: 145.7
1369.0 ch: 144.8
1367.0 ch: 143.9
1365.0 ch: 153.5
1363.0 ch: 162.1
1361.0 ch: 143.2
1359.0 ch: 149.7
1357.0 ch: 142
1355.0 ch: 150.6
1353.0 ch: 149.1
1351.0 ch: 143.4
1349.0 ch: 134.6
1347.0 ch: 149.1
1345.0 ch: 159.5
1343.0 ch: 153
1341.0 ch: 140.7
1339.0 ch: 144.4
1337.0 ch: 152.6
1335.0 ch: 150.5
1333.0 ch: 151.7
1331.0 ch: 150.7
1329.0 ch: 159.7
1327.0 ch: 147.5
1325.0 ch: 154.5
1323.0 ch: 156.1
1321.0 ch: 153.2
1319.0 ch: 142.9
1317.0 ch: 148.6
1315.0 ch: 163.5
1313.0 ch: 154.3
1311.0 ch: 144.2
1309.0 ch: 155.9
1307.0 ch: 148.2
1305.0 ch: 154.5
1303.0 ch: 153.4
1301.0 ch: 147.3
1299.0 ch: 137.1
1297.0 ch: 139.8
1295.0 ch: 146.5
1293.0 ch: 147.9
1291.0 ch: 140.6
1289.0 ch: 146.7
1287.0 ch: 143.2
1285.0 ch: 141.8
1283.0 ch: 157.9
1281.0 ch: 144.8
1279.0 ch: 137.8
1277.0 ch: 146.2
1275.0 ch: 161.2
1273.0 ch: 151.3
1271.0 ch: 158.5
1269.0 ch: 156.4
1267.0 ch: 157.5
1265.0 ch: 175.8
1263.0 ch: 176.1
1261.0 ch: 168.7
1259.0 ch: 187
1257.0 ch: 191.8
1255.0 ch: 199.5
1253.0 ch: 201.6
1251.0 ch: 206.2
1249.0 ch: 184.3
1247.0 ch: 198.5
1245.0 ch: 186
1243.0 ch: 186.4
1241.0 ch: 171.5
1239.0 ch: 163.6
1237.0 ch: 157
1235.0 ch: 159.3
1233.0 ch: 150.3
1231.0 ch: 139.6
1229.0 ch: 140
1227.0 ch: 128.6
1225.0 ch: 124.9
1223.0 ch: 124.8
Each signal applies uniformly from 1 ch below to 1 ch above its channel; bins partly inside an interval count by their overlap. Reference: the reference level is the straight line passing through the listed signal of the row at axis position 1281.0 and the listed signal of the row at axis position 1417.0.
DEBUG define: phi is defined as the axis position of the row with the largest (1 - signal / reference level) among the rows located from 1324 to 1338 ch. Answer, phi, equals 1327.0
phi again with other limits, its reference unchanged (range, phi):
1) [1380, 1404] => 1399.0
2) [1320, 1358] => 1349.0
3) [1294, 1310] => 1299.0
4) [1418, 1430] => 1423.0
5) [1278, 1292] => 1279.0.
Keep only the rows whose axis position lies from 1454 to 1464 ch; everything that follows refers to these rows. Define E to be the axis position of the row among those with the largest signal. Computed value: 1457.0 ch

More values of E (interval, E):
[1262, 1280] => 1263.0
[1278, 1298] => 1283.0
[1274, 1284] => 1275.0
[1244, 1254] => 1251.0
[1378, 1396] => 1393.0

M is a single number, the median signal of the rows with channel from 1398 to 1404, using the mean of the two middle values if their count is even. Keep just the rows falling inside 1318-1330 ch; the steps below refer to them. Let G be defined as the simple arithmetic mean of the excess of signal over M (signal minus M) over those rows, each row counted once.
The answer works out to 2.6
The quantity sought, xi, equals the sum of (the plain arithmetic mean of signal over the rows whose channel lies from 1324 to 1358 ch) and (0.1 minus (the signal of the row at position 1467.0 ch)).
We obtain 2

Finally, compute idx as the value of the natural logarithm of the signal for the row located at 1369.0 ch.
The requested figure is 4.975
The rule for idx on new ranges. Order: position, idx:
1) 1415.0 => 5.038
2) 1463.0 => 5.034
